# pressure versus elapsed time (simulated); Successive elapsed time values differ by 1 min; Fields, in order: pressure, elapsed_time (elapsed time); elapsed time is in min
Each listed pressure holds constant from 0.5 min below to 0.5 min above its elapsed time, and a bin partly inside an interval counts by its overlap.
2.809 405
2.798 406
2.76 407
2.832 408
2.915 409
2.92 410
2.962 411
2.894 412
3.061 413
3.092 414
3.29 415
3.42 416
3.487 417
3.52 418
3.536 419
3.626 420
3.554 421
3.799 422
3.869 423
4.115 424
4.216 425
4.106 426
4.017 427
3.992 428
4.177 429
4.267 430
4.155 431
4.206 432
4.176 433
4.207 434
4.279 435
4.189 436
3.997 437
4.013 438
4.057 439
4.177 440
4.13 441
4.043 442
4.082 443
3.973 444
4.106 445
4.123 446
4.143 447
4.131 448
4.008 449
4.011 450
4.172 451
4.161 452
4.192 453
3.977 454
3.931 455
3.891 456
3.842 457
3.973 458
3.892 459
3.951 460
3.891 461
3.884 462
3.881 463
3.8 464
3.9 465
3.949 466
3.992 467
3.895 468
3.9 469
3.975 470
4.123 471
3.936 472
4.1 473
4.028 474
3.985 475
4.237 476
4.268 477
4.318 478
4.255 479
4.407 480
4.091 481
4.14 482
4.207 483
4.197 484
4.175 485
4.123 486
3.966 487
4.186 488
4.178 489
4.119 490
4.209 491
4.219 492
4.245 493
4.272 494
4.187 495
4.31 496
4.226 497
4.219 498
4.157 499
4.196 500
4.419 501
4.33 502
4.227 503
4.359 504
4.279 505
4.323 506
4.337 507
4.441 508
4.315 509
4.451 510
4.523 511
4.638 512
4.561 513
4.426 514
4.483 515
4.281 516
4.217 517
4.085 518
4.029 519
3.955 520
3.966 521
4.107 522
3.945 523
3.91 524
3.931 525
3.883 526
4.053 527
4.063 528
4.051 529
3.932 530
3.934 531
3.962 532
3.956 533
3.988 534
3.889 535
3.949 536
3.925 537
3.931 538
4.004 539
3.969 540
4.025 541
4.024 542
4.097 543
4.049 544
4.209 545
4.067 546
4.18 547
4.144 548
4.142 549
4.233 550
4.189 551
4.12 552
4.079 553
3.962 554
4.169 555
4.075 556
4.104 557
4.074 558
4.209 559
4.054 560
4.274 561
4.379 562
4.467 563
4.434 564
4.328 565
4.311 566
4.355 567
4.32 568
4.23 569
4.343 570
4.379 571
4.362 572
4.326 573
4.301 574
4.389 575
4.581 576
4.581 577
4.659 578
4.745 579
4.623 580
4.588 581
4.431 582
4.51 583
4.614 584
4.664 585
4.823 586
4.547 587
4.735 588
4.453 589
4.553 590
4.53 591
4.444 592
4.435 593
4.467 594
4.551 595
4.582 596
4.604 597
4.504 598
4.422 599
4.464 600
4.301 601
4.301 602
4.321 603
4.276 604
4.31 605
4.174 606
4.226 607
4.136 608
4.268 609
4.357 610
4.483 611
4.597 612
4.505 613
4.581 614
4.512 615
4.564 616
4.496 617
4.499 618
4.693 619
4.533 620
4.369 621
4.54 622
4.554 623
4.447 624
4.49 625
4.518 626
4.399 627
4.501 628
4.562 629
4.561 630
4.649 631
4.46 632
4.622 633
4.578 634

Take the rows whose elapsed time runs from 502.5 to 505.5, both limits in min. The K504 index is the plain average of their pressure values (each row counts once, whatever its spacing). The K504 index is 4.3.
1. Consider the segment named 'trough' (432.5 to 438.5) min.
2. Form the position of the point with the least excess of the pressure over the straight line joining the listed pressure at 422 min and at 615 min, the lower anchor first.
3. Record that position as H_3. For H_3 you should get 437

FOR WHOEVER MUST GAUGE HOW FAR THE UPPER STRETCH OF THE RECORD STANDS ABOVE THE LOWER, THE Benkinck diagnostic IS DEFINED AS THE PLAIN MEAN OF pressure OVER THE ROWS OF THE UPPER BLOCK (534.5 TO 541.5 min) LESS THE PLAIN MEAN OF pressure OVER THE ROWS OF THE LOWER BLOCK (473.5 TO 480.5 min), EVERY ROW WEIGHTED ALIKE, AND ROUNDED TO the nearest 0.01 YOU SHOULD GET -0.26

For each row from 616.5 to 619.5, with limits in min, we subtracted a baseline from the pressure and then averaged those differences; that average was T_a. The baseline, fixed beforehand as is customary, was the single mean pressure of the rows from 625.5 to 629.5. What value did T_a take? 0.07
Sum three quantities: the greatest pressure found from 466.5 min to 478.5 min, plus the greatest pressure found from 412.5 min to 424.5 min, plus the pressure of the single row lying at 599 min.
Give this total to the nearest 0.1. 12.9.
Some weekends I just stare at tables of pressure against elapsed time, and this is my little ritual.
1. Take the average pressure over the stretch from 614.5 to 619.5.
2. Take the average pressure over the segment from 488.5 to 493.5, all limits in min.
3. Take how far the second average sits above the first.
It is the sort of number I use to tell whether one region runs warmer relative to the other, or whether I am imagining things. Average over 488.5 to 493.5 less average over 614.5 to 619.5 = -0.36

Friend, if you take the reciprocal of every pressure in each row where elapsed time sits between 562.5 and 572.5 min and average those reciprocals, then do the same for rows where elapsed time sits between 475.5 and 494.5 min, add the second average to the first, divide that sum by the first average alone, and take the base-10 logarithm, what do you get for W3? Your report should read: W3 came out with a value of 0.309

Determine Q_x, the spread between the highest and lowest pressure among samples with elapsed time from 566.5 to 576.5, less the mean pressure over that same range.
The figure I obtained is -4.0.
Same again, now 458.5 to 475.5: -3.6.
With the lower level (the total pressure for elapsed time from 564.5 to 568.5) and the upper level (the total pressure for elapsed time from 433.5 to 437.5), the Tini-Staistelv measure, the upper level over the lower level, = 0.963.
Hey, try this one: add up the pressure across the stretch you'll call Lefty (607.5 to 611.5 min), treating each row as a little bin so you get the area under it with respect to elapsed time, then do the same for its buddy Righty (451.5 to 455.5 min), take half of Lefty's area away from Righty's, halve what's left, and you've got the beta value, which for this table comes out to 3.8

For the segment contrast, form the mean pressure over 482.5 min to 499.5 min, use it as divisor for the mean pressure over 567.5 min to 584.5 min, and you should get 1.07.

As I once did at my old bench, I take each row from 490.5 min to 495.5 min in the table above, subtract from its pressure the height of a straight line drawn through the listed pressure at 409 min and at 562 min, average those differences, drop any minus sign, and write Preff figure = 0.51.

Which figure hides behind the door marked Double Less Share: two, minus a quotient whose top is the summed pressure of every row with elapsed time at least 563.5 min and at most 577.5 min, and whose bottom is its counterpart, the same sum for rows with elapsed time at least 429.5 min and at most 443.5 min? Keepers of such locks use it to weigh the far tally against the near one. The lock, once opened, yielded 0.944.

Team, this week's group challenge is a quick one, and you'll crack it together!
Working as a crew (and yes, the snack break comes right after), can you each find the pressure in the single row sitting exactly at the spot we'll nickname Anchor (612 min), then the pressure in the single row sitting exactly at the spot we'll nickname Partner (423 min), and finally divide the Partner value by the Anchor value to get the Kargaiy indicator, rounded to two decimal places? 0.84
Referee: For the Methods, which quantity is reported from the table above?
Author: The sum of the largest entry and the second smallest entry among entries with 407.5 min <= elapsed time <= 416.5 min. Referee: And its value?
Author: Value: 6.3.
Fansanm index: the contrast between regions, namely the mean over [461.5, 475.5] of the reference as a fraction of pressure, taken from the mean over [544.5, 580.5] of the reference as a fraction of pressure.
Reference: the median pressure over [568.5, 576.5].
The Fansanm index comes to -0.08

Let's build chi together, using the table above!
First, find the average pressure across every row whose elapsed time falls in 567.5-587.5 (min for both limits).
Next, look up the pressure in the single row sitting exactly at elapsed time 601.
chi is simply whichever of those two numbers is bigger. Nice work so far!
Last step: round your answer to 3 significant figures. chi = 4.50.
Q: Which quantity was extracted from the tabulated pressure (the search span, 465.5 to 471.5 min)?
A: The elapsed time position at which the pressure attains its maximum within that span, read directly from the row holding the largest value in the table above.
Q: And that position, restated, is 471 min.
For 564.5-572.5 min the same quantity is 571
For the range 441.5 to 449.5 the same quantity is 447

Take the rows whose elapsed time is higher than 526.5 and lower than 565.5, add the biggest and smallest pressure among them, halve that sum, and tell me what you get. 4.18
